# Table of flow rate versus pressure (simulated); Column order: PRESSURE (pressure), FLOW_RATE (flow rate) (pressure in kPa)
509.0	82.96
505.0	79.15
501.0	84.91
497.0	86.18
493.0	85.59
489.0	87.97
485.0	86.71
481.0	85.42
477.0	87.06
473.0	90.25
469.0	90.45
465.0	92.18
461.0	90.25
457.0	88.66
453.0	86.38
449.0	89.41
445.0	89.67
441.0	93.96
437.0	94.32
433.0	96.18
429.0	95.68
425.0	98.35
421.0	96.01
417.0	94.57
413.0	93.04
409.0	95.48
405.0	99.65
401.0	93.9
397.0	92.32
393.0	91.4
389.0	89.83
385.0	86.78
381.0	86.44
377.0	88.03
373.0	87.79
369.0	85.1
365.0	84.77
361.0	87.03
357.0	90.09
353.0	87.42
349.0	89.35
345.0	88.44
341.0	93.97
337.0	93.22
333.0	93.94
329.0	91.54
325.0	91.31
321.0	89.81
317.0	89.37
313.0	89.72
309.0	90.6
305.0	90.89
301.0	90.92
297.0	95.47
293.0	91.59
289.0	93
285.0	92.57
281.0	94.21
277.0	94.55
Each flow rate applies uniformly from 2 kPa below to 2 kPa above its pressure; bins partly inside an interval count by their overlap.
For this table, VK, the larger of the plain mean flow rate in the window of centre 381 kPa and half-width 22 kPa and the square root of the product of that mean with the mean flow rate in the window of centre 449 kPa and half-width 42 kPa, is 90.0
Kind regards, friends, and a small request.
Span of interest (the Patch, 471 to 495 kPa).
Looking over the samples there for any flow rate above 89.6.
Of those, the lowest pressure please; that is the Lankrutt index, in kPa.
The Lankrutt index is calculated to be 473.0 kPa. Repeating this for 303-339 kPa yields 305.0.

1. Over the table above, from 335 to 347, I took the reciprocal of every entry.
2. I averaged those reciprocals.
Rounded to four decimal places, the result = 0.0109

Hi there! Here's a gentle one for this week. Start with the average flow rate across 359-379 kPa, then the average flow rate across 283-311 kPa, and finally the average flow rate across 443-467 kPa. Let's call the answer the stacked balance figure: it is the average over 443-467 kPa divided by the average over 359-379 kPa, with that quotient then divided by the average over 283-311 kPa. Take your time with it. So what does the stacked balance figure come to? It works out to 0.0112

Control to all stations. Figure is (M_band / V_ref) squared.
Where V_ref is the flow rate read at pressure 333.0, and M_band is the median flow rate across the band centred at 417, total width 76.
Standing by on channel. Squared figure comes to 0.999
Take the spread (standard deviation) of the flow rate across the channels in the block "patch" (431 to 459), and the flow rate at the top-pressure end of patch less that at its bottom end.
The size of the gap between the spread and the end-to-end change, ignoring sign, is 11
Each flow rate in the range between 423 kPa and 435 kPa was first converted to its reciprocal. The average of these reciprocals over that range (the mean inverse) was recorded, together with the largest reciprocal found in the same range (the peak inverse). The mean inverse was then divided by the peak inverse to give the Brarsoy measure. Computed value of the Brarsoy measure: 0.989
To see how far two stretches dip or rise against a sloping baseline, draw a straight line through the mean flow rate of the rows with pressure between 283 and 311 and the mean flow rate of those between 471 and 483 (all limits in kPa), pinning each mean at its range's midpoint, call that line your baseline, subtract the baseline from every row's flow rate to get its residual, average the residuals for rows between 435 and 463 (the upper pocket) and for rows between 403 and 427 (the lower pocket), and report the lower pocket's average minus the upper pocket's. 5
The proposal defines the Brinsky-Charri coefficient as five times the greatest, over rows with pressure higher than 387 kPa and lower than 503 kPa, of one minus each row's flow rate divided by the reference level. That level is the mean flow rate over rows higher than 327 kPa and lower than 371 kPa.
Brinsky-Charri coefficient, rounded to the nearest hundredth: 0.26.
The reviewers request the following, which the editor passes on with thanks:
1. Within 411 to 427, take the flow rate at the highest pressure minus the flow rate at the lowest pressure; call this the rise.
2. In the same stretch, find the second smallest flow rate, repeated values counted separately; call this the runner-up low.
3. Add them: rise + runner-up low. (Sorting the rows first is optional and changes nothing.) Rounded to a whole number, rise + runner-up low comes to 100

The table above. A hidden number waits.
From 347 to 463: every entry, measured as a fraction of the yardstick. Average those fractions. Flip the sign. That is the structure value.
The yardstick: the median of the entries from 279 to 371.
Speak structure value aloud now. -1.00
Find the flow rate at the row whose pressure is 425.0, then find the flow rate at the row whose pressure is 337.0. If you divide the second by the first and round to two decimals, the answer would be 0.95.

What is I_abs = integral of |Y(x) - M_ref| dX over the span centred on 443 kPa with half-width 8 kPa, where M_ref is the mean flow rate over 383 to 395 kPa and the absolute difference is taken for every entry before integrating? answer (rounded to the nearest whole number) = 40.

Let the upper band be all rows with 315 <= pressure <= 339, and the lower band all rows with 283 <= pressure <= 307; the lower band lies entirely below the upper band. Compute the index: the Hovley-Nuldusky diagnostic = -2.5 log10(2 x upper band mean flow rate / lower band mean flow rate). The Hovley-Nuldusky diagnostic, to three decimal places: -0.742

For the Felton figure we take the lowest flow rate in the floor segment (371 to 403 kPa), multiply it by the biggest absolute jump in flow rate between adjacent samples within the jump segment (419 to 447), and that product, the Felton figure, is 371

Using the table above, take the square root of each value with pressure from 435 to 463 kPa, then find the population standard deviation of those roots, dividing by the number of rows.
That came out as 0.139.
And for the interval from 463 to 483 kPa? 0.131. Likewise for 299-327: 0.036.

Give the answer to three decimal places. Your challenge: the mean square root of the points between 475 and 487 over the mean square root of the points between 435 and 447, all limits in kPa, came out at 0.966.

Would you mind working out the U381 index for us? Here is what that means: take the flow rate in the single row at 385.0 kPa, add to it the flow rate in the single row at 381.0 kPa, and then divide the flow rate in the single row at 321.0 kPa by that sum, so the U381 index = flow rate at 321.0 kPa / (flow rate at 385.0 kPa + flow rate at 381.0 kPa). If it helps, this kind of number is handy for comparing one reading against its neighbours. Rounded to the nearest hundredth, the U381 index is 0.52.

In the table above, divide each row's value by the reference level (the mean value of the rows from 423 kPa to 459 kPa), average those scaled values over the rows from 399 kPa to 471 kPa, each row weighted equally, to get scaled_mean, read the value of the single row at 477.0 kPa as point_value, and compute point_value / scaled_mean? 86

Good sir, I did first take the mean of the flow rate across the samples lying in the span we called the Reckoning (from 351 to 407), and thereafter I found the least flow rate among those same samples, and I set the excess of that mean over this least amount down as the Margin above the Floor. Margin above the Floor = 4.6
